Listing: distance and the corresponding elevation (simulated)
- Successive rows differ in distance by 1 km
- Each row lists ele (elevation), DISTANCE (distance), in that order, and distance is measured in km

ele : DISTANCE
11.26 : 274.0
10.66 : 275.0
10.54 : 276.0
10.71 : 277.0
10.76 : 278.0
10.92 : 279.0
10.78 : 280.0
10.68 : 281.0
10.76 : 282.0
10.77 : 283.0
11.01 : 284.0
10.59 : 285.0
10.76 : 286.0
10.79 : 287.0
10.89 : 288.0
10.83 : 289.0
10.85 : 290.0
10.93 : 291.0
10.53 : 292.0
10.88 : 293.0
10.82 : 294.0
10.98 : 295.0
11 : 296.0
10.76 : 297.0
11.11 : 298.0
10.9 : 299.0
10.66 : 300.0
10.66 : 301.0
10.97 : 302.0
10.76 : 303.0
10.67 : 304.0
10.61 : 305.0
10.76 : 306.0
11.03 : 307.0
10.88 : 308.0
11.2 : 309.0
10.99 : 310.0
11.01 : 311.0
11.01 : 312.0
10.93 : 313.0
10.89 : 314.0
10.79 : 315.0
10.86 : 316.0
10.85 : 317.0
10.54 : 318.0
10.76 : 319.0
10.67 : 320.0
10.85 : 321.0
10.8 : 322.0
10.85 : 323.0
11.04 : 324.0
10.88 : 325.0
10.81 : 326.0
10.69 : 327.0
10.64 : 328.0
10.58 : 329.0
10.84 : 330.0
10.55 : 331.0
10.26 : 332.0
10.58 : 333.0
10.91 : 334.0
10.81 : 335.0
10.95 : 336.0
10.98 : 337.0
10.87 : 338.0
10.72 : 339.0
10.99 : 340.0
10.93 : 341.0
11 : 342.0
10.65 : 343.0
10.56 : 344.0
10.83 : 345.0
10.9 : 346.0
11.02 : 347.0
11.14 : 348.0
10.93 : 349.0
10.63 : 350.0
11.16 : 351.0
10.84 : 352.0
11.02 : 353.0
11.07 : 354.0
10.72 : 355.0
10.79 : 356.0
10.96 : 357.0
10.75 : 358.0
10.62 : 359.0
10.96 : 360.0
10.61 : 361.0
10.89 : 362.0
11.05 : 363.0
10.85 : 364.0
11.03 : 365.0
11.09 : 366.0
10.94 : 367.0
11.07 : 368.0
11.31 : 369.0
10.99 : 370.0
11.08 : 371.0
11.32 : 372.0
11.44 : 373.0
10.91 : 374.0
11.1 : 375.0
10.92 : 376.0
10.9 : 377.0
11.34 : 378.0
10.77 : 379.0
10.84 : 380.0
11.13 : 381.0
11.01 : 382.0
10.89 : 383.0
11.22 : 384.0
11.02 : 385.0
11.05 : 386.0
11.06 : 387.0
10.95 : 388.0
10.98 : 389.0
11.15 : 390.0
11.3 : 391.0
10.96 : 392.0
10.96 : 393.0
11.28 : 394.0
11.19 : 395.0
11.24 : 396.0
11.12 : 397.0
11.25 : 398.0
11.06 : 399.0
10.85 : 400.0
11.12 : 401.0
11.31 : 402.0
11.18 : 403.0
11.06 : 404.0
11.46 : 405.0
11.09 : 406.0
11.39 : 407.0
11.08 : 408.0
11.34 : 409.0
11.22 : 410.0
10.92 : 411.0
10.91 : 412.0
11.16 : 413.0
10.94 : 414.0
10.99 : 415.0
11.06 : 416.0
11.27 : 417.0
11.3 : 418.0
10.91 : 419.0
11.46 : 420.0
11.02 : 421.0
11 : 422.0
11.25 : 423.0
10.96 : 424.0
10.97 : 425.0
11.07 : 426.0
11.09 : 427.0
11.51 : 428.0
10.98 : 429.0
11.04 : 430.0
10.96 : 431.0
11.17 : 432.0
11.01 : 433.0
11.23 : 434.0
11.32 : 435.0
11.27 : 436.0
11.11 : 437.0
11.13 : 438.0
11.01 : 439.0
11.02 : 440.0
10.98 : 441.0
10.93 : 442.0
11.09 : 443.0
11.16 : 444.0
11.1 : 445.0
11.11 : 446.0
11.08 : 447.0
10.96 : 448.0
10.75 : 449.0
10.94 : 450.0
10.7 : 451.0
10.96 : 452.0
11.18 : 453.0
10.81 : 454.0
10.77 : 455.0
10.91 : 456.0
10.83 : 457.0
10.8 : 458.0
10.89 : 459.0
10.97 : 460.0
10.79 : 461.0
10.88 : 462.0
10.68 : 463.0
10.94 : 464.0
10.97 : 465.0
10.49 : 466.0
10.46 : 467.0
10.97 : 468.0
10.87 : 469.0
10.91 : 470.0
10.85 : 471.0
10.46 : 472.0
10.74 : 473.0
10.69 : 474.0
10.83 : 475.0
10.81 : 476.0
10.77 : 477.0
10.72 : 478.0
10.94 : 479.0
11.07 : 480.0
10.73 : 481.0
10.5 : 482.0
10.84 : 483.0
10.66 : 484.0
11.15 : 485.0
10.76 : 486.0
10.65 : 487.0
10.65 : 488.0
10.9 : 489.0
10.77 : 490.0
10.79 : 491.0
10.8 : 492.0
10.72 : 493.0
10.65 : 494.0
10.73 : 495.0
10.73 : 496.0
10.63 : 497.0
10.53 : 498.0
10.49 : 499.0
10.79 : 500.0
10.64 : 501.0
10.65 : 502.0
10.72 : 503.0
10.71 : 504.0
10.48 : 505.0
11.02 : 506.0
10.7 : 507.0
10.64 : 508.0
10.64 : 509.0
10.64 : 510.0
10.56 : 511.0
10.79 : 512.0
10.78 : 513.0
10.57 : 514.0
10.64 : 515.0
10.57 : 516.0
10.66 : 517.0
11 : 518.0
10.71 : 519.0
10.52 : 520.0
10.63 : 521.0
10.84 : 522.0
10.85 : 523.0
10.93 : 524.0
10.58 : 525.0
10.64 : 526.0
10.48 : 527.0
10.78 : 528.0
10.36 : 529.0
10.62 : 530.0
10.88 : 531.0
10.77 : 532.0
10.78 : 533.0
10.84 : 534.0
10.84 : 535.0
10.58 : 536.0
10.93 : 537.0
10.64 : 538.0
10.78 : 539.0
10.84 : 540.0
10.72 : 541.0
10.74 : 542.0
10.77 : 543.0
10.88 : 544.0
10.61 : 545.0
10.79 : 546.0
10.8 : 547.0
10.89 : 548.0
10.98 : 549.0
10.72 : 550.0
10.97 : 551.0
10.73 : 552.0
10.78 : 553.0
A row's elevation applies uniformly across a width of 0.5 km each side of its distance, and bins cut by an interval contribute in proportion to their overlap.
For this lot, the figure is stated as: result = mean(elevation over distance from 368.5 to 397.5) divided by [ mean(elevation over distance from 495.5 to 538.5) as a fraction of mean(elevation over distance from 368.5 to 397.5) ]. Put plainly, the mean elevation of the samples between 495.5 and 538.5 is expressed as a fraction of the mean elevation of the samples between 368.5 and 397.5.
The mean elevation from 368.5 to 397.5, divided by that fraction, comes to 11.5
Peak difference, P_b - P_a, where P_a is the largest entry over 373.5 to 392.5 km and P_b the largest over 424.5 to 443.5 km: 0.2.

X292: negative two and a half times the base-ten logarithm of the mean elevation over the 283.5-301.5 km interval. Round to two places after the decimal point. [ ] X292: -2.59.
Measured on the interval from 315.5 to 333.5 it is -2.58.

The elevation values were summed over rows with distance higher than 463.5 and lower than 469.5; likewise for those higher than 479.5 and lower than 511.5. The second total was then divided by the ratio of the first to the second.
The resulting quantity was 1818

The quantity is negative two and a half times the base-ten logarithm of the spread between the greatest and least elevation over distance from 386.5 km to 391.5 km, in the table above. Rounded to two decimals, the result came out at 1.14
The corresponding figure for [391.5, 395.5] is 1.24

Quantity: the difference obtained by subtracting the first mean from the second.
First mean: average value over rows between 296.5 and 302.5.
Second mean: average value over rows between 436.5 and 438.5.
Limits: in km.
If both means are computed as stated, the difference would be 0.28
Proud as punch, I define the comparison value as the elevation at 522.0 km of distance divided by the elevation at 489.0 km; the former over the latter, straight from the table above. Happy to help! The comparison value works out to 0.994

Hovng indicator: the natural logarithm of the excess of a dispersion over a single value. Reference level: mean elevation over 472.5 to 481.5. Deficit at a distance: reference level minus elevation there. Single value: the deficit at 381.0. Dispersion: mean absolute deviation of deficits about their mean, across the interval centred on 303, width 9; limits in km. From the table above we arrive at -0.81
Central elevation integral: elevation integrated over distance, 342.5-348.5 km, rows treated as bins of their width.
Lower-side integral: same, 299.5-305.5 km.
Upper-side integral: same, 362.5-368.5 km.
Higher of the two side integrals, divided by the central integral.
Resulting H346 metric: 1.01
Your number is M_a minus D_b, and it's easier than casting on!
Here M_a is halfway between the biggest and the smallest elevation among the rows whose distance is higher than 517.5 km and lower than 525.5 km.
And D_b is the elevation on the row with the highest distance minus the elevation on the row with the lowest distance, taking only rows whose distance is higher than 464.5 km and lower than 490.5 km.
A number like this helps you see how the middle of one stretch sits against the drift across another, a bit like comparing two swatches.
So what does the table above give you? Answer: 10.96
